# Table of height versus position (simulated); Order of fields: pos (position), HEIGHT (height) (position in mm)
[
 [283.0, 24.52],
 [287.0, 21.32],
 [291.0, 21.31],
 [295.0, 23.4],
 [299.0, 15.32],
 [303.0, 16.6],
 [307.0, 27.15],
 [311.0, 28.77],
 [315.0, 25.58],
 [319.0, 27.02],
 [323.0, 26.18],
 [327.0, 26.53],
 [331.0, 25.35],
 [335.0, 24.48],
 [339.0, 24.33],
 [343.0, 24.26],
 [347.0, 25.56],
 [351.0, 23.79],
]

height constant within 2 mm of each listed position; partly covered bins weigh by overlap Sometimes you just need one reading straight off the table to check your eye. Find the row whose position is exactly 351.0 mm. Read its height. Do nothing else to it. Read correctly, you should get 23.79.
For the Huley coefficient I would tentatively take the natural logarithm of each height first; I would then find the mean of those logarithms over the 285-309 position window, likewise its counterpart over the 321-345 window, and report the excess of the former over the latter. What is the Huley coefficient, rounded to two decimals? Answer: -0.21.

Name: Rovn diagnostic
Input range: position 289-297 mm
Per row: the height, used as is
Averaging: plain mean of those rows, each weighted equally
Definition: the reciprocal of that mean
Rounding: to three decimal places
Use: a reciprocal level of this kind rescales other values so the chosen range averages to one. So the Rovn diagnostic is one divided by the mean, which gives 0.045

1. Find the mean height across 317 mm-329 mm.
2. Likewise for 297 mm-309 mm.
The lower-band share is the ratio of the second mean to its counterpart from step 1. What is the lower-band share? 0.74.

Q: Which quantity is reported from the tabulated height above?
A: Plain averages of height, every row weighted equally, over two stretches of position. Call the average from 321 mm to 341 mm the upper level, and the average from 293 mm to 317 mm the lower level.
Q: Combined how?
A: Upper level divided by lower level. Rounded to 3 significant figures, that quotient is 1.11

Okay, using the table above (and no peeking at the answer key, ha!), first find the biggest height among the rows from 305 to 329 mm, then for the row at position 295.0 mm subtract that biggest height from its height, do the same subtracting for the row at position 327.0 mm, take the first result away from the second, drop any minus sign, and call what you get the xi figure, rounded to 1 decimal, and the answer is 3.1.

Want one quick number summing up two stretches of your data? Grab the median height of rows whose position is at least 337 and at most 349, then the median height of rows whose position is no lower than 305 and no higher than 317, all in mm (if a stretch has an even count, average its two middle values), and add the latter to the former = 51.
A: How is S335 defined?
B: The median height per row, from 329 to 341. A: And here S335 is 24.5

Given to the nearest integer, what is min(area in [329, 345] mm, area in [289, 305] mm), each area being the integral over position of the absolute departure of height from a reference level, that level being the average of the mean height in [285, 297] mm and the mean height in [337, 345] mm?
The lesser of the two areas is 23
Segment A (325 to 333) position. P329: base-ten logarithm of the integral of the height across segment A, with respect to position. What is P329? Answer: 2.32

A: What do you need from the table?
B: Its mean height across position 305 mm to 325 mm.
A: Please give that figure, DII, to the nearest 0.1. 26.9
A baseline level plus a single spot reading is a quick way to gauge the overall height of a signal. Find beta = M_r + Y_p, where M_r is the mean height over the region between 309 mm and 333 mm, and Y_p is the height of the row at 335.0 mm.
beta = 51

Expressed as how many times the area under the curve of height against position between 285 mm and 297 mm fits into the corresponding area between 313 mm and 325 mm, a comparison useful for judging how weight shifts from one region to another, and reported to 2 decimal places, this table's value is 1.19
